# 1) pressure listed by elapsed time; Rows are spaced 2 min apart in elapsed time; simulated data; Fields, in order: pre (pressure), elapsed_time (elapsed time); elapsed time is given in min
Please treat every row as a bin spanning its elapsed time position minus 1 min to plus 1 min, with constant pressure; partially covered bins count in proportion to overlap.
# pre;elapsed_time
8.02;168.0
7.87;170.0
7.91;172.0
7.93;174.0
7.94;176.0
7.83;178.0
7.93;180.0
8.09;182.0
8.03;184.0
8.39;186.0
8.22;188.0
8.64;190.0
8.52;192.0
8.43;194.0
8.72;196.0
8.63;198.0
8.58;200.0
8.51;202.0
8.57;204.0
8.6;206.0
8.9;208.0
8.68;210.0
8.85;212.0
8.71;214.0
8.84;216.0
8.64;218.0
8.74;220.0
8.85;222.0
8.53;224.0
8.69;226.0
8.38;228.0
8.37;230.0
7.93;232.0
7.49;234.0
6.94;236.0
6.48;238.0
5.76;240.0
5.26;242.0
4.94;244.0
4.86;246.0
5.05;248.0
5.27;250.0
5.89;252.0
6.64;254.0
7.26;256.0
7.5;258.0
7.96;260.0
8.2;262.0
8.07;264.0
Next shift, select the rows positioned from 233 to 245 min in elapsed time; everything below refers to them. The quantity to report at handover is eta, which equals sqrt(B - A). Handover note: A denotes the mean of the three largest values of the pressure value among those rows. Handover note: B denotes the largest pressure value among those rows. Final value 0.7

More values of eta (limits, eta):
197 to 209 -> 0.4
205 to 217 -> 0.2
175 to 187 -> 0.5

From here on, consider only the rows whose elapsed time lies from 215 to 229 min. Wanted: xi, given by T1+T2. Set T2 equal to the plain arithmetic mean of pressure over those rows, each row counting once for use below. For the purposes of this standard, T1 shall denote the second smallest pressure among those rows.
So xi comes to 17.2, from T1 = 8.53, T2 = 8.7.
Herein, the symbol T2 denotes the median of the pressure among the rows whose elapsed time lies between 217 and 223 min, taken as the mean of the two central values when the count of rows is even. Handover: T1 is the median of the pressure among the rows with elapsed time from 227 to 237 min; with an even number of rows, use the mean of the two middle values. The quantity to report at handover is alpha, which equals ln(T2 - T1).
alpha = -0.2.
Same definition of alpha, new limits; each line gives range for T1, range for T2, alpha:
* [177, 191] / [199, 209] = -0.7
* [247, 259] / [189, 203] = 0.8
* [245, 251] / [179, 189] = 1.1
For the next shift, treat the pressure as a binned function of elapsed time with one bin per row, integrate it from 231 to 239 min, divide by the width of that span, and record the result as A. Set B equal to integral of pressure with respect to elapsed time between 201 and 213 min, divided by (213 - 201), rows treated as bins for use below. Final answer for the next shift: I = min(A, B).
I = 7.2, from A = 7.2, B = 8.7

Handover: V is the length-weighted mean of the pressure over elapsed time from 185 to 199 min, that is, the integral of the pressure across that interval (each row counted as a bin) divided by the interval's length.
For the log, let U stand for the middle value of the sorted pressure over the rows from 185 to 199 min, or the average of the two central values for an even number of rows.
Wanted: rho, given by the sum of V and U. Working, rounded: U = 8.5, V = 8.5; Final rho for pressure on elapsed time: 17.0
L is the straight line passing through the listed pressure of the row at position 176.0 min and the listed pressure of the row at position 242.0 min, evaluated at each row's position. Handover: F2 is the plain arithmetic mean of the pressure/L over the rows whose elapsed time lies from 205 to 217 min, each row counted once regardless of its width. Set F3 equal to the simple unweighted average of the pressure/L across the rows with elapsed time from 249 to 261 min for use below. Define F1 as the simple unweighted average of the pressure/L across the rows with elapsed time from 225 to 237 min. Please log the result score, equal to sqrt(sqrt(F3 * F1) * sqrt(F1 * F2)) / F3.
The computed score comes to 0.97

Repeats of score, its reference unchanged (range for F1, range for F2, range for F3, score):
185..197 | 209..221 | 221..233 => 0.89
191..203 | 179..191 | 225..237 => 0.87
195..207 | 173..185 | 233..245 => 1.02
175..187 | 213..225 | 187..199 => 0.98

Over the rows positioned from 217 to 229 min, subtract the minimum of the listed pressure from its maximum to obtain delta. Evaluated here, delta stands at 0.5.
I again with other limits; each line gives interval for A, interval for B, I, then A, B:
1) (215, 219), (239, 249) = 5.2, 8.7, 5.2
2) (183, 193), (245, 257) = 5.8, 8.4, 5.8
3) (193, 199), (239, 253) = 5.3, 8.6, 5.3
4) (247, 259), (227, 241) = 6.3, 6.3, 7.3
